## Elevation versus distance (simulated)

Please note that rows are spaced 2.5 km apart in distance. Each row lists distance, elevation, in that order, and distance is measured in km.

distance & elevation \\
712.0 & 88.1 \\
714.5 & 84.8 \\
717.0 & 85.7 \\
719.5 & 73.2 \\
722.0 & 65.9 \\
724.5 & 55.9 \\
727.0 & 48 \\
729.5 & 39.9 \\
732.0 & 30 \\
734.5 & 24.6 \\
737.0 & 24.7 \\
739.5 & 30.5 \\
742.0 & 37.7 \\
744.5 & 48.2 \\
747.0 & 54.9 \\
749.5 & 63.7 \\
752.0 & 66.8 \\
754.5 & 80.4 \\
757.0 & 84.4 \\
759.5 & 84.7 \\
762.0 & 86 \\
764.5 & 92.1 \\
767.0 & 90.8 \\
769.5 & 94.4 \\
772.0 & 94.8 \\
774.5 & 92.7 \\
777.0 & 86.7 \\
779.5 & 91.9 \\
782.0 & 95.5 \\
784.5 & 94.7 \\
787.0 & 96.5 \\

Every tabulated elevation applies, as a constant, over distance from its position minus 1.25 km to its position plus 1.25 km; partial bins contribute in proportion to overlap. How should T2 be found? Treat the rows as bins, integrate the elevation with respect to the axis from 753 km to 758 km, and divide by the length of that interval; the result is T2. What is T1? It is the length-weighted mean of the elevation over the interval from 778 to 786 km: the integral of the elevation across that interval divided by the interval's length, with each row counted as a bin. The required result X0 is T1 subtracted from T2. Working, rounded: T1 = 94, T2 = 82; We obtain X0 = -12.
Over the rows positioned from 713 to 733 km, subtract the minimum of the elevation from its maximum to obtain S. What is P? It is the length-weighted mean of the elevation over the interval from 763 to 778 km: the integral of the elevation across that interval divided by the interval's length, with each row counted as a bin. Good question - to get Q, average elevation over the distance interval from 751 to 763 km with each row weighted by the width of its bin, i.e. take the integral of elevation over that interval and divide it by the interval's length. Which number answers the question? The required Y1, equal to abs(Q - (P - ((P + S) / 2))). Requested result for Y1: 63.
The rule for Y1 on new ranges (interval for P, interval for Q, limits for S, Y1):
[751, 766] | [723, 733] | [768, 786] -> 7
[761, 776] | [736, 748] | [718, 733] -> 15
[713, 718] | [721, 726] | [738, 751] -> 34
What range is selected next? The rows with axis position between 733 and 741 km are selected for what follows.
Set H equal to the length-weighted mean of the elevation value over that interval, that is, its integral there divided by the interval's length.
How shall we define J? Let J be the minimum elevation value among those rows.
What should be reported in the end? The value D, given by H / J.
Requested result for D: 1.10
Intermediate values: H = 27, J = 24.6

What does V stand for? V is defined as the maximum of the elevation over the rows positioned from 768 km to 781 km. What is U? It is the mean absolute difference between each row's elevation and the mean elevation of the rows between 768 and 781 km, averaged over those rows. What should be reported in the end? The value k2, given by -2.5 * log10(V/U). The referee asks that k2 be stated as -4.07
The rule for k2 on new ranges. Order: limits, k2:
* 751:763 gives -2.99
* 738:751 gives -1.98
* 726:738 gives -1.89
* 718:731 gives -2.12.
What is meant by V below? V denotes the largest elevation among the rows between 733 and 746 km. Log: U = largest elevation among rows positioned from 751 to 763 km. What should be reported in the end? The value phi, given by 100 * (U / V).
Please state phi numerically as 178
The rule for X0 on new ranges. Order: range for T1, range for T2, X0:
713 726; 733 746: -39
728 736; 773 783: 60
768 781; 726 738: -59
